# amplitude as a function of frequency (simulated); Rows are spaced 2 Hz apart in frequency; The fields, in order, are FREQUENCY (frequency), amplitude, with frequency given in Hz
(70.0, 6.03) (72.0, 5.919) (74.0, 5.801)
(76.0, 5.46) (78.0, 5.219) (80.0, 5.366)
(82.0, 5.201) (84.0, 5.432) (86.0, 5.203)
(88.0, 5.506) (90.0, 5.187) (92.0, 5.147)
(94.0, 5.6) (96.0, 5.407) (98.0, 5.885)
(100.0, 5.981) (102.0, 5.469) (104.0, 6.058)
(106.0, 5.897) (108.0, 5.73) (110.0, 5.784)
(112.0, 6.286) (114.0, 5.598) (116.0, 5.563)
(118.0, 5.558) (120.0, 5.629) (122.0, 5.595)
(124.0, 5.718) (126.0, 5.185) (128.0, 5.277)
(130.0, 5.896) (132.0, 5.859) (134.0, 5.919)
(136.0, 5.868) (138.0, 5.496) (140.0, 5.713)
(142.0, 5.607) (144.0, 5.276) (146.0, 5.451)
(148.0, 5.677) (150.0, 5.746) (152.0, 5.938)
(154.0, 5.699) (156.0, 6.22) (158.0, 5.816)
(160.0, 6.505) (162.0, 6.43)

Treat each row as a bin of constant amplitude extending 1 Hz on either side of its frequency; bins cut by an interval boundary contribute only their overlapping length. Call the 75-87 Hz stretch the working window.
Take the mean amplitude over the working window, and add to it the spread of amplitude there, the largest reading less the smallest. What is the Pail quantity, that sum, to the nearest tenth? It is 5.6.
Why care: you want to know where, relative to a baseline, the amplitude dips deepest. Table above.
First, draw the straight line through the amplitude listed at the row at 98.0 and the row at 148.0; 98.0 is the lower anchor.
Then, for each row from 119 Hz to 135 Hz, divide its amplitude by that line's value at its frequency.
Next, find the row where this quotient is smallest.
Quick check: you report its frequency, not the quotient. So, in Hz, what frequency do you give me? 126.0 Hz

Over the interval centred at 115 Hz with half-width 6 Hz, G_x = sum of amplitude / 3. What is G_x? 11.47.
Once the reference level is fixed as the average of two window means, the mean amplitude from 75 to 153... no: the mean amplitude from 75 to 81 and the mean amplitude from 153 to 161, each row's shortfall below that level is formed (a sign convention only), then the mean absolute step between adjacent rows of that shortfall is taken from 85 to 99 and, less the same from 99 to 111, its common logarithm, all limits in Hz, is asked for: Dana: -3.0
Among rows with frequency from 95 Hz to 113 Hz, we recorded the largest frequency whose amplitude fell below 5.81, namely 110.0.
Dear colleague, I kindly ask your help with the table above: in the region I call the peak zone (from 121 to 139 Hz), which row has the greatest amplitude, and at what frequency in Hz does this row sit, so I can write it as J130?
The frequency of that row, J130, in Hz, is 134.0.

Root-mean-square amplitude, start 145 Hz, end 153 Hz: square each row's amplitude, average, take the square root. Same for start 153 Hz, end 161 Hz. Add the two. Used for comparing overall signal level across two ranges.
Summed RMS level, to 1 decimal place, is 11.8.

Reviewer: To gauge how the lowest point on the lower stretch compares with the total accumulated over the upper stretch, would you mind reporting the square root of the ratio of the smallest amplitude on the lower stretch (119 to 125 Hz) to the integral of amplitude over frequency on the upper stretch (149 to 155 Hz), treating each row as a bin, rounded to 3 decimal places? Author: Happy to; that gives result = 0.401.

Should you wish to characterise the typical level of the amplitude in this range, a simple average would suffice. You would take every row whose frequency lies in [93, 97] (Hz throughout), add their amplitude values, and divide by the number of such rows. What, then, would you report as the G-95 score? 5.50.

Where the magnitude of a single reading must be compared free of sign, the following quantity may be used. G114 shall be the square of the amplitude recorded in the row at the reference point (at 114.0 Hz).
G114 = 31.3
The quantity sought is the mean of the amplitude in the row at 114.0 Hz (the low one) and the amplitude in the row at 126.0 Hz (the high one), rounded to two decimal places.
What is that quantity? 5.39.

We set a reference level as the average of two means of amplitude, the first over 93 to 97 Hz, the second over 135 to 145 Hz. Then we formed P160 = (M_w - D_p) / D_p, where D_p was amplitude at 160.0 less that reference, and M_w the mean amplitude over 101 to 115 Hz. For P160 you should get 5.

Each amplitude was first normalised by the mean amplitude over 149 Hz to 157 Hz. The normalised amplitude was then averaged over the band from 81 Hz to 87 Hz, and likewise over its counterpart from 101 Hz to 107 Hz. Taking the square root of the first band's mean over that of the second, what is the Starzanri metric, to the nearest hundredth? 0.95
